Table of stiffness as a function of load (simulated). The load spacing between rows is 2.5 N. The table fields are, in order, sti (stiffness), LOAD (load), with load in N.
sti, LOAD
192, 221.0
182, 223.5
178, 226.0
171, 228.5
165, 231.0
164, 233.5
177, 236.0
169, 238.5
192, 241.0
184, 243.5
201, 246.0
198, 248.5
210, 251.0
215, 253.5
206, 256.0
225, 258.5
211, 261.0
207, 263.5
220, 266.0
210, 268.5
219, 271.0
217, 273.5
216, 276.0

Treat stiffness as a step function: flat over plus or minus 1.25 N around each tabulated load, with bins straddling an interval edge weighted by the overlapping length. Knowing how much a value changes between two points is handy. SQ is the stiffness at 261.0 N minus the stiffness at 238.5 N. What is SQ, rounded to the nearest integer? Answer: 42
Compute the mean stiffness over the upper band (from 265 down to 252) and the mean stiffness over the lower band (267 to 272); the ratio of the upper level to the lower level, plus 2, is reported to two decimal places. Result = 2.99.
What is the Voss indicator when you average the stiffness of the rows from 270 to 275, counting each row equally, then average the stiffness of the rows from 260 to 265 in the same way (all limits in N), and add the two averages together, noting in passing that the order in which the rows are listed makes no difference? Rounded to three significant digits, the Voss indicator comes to 427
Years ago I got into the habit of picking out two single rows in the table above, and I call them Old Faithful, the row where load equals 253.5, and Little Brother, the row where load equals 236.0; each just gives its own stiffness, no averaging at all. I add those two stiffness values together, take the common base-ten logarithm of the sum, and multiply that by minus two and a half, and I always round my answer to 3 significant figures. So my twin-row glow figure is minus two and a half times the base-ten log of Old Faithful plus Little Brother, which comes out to -6.48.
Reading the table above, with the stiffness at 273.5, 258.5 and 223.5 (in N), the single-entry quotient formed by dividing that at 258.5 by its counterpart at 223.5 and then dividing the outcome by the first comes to 0.0057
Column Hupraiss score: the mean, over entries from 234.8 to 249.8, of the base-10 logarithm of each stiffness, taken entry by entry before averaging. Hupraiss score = 2.271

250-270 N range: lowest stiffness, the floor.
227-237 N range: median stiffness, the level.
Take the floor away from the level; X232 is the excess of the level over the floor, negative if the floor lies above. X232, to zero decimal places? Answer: -38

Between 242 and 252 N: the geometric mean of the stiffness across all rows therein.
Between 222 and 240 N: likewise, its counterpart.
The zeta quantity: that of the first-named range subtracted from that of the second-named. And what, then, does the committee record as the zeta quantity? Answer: -26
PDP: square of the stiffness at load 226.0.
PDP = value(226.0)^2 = 31684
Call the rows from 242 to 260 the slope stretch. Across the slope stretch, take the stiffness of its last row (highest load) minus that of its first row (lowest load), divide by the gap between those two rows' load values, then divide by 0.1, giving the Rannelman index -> 27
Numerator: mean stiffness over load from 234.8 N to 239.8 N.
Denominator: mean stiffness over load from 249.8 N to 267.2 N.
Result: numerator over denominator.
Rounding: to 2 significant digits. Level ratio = 0.81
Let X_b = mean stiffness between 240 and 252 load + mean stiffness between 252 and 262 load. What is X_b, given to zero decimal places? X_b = 411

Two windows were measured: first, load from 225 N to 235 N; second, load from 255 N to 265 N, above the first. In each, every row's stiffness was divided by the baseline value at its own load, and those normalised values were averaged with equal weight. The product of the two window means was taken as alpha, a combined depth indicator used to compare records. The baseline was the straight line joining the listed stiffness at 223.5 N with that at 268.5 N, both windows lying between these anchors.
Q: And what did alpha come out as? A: 0.95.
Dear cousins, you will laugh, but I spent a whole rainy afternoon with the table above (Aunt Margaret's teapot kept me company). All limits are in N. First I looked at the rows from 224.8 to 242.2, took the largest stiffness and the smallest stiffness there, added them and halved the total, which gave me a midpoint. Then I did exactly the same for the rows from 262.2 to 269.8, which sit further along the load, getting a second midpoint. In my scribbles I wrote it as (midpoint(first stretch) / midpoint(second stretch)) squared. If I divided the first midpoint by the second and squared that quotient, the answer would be 0.70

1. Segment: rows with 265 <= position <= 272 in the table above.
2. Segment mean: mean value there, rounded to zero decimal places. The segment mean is 216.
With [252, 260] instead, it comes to 215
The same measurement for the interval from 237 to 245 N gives 182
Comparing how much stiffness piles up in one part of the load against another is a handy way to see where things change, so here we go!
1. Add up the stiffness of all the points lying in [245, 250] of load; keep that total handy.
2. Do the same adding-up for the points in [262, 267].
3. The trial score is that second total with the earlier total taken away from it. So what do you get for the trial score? 28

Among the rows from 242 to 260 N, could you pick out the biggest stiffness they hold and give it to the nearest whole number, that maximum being 225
